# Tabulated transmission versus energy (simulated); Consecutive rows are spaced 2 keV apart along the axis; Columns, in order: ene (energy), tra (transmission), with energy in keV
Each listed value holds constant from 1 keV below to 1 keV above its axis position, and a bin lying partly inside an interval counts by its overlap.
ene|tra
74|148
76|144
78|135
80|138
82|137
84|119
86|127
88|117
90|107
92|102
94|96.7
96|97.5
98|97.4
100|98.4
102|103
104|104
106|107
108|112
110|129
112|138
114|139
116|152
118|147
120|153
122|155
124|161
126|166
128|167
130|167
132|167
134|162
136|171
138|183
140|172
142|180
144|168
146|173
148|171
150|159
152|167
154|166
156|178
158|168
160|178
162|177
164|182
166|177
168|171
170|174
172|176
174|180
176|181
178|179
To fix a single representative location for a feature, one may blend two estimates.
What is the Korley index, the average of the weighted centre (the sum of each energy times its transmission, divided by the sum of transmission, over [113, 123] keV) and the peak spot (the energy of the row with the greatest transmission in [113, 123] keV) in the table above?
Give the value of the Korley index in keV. 120.0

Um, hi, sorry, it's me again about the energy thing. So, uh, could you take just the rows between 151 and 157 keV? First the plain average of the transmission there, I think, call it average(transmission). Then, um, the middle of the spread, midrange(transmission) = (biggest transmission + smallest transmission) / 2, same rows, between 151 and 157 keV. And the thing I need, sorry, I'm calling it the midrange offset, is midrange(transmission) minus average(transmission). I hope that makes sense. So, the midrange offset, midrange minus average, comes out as 1.7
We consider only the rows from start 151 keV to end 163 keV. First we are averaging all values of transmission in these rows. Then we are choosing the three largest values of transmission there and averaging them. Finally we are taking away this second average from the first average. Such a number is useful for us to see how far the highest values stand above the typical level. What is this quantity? -5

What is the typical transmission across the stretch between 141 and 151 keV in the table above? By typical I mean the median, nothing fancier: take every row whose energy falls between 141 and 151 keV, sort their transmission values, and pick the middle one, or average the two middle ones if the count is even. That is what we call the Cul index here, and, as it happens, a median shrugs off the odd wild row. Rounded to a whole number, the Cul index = 171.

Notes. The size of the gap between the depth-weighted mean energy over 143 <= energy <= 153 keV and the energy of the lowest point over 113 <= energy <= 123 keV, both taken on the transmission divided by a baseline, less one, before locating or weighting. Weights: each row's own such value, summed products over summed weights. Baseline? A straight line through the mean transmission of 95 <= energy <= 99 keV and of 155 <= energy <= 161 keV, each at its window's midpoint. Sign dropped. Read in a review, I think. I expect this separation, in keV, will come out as 31.1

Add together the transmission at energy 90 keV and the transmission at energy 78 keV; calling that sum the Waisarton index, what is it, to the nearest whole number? 242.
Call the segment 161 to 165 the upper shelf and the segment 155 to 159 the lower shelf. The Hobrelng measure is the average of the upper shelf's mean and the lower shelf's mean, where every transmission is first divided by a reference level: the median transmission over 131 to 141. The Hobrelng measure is 1.0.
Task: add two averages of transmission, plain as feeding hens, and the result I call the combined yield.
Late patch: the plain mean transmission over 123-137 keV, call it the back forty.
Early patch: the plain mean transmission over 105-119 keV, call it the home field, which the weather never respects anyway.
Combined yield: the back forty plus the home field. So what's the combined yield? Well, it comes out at 298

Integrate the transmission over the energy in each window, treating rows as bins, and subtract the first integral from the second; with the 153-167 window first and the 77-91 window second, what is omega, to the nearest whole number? -692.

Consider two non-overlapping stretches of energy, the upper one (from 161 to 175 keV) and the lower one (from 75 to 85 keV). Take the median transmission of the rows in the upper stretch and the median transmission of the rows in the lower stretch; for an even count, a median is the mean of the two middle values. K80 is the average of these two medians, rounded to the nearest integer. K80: 157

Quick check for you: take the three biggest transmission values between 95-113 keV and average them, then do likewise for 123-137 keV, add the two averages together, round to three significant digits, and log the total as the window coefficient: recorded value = 295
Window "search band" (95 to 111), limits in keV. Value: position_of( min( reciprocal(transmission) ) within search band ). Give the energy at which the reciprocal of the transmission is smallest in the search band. 110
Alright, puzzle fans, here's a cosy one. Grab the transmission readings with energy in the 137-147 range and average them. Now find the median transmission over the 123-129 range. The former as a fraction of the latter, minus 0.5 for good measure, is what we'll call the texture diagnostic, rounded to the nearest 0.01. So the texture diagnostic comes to 0.56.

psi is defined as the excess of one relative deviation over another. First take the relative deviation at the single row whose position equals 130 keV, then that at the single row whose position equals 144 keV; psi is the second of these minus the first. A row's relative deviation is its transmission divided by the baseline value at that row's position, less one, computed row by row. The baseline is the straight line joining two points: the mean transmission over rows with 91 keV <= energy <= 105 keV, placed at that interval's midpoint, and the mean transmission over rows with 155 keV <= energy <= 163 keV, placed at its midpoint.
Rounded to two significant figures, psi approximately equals -0.13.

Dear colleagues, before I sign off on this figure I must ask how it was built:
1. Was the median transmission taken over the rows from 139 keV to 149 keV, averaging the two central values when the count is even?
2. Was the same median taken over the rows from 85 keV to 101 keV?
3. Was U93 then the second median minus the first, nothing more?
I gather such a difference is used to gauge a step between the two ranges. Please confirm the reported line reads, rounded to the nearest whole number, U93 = -72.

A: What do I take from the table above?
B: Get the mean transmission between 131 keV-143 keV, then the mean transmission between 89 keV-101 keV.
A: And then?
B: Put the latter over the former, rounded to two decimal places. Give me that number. 0.58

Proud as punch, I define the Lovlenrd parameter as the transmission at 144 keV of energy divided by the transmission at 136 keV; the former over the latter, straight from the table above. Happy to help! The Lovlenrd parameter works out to 0.98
